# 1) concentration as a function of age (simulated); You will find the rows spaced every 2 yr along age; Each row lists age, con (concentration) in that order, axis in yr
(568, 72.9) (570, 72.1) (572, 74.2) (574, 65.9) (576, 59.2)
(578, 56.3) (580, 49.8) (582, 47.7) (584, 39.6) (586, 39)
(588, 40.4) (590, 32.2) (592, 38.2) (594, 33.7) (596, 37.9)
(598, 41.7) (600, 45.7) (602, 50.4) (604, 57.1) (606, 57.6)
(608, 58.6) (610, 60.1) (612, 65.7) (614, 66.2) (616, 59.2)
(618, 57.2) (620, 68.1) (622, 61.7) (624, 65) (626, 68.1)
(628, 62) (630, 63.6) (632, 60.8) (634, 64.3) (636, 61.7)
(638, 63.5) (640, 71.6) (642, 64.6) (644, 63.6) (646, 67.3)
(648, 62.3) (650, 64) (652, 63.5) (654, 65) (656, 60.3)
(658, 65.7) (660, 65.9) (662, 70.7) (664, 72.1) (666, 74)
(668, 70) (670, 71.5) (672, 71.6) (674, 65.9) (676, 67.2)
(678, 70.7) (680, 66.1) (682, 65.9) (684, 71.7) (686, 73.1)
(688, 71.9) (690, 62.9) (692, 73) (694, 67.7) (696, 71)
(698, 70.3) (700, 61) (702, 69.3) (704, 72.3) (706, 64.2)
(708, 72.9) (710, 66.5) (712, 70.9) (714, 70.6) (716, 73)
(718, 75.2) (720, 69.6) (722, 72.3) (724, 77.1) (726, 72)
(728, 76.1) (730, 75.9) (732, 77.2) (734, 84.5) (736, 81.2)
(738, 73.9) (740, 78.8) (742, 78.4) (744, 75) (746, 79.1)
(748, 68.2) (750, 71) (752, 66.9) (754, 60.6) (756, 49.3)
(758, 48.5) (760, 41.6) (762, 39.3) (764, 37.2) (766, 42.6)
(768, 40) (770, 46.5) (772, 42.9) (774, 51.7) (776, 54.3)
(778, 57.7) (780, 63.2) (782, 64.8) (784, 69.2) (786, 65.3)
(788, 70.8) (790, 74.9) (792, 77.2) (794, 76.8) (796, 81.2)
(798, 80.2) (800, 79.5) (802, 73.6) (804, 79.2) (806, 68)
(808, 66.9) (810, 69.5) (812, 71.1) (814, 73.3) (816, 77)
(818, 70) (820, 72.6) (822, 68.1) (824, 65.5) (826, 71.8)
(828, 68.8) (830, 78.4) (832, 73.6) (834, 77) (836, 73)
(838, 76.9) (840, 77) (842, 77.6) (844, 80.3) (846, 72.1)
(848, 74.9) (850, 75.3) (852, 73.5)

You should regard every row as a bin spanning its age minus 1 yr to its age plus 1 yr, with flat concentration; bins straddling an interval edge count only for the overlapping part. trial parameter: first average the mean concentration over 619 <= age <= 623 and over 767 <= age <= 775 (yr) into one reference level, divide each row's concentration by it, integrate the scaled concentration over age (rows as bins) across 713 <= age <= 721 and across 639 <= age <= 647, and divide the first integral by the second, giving 1.08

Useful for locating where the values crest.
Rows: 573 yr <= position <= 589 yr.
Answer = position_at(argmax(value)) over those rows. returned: 574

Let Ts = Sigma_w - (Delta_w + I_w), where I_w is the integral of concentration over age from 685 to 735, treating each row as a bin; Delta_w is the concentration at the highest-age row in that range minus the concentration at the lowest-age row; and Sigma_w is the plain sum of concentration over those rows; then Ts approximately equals -1802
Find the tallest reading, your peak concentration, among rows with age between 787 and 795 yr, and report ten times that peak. 772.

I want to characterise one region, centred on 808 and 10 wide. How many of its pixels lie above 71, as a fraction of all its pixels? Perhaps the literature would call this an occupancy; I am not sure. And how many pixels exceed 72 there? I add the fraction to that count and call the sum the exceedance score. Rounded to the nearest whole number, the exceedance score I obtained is 1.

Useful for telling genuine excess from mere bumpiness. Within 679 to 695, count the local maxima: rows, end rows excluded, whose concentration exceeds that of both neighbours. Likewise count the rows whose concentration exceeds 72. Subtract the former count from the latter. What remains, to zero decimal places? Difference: 0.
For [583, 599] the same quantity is -2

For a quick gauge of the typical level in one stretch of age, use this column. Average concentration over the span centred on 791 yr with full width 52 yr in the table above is 66.1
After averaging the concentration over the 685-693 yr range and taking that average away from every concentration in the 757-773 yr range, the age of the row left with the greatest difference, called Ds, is 758 yr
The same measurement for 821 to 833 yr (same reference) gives 830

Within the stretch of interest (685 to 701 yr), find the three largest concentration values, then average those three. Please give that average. 73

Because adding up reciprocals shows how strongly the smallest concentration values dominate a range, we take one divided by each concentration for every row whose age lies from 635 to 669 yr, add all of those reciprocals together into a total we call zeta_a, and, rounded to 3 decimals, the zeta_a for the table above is 0.258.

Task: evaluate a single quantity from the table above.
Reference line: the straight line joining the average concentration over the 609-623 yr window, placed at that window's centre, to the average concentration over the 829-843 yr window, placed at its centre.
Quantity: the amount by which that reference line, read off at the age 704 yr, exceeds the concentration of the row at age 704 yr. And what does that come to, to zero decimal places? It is -4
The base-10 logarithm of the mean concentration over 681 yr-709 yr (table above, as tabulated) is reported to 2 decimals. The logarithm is 1.84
